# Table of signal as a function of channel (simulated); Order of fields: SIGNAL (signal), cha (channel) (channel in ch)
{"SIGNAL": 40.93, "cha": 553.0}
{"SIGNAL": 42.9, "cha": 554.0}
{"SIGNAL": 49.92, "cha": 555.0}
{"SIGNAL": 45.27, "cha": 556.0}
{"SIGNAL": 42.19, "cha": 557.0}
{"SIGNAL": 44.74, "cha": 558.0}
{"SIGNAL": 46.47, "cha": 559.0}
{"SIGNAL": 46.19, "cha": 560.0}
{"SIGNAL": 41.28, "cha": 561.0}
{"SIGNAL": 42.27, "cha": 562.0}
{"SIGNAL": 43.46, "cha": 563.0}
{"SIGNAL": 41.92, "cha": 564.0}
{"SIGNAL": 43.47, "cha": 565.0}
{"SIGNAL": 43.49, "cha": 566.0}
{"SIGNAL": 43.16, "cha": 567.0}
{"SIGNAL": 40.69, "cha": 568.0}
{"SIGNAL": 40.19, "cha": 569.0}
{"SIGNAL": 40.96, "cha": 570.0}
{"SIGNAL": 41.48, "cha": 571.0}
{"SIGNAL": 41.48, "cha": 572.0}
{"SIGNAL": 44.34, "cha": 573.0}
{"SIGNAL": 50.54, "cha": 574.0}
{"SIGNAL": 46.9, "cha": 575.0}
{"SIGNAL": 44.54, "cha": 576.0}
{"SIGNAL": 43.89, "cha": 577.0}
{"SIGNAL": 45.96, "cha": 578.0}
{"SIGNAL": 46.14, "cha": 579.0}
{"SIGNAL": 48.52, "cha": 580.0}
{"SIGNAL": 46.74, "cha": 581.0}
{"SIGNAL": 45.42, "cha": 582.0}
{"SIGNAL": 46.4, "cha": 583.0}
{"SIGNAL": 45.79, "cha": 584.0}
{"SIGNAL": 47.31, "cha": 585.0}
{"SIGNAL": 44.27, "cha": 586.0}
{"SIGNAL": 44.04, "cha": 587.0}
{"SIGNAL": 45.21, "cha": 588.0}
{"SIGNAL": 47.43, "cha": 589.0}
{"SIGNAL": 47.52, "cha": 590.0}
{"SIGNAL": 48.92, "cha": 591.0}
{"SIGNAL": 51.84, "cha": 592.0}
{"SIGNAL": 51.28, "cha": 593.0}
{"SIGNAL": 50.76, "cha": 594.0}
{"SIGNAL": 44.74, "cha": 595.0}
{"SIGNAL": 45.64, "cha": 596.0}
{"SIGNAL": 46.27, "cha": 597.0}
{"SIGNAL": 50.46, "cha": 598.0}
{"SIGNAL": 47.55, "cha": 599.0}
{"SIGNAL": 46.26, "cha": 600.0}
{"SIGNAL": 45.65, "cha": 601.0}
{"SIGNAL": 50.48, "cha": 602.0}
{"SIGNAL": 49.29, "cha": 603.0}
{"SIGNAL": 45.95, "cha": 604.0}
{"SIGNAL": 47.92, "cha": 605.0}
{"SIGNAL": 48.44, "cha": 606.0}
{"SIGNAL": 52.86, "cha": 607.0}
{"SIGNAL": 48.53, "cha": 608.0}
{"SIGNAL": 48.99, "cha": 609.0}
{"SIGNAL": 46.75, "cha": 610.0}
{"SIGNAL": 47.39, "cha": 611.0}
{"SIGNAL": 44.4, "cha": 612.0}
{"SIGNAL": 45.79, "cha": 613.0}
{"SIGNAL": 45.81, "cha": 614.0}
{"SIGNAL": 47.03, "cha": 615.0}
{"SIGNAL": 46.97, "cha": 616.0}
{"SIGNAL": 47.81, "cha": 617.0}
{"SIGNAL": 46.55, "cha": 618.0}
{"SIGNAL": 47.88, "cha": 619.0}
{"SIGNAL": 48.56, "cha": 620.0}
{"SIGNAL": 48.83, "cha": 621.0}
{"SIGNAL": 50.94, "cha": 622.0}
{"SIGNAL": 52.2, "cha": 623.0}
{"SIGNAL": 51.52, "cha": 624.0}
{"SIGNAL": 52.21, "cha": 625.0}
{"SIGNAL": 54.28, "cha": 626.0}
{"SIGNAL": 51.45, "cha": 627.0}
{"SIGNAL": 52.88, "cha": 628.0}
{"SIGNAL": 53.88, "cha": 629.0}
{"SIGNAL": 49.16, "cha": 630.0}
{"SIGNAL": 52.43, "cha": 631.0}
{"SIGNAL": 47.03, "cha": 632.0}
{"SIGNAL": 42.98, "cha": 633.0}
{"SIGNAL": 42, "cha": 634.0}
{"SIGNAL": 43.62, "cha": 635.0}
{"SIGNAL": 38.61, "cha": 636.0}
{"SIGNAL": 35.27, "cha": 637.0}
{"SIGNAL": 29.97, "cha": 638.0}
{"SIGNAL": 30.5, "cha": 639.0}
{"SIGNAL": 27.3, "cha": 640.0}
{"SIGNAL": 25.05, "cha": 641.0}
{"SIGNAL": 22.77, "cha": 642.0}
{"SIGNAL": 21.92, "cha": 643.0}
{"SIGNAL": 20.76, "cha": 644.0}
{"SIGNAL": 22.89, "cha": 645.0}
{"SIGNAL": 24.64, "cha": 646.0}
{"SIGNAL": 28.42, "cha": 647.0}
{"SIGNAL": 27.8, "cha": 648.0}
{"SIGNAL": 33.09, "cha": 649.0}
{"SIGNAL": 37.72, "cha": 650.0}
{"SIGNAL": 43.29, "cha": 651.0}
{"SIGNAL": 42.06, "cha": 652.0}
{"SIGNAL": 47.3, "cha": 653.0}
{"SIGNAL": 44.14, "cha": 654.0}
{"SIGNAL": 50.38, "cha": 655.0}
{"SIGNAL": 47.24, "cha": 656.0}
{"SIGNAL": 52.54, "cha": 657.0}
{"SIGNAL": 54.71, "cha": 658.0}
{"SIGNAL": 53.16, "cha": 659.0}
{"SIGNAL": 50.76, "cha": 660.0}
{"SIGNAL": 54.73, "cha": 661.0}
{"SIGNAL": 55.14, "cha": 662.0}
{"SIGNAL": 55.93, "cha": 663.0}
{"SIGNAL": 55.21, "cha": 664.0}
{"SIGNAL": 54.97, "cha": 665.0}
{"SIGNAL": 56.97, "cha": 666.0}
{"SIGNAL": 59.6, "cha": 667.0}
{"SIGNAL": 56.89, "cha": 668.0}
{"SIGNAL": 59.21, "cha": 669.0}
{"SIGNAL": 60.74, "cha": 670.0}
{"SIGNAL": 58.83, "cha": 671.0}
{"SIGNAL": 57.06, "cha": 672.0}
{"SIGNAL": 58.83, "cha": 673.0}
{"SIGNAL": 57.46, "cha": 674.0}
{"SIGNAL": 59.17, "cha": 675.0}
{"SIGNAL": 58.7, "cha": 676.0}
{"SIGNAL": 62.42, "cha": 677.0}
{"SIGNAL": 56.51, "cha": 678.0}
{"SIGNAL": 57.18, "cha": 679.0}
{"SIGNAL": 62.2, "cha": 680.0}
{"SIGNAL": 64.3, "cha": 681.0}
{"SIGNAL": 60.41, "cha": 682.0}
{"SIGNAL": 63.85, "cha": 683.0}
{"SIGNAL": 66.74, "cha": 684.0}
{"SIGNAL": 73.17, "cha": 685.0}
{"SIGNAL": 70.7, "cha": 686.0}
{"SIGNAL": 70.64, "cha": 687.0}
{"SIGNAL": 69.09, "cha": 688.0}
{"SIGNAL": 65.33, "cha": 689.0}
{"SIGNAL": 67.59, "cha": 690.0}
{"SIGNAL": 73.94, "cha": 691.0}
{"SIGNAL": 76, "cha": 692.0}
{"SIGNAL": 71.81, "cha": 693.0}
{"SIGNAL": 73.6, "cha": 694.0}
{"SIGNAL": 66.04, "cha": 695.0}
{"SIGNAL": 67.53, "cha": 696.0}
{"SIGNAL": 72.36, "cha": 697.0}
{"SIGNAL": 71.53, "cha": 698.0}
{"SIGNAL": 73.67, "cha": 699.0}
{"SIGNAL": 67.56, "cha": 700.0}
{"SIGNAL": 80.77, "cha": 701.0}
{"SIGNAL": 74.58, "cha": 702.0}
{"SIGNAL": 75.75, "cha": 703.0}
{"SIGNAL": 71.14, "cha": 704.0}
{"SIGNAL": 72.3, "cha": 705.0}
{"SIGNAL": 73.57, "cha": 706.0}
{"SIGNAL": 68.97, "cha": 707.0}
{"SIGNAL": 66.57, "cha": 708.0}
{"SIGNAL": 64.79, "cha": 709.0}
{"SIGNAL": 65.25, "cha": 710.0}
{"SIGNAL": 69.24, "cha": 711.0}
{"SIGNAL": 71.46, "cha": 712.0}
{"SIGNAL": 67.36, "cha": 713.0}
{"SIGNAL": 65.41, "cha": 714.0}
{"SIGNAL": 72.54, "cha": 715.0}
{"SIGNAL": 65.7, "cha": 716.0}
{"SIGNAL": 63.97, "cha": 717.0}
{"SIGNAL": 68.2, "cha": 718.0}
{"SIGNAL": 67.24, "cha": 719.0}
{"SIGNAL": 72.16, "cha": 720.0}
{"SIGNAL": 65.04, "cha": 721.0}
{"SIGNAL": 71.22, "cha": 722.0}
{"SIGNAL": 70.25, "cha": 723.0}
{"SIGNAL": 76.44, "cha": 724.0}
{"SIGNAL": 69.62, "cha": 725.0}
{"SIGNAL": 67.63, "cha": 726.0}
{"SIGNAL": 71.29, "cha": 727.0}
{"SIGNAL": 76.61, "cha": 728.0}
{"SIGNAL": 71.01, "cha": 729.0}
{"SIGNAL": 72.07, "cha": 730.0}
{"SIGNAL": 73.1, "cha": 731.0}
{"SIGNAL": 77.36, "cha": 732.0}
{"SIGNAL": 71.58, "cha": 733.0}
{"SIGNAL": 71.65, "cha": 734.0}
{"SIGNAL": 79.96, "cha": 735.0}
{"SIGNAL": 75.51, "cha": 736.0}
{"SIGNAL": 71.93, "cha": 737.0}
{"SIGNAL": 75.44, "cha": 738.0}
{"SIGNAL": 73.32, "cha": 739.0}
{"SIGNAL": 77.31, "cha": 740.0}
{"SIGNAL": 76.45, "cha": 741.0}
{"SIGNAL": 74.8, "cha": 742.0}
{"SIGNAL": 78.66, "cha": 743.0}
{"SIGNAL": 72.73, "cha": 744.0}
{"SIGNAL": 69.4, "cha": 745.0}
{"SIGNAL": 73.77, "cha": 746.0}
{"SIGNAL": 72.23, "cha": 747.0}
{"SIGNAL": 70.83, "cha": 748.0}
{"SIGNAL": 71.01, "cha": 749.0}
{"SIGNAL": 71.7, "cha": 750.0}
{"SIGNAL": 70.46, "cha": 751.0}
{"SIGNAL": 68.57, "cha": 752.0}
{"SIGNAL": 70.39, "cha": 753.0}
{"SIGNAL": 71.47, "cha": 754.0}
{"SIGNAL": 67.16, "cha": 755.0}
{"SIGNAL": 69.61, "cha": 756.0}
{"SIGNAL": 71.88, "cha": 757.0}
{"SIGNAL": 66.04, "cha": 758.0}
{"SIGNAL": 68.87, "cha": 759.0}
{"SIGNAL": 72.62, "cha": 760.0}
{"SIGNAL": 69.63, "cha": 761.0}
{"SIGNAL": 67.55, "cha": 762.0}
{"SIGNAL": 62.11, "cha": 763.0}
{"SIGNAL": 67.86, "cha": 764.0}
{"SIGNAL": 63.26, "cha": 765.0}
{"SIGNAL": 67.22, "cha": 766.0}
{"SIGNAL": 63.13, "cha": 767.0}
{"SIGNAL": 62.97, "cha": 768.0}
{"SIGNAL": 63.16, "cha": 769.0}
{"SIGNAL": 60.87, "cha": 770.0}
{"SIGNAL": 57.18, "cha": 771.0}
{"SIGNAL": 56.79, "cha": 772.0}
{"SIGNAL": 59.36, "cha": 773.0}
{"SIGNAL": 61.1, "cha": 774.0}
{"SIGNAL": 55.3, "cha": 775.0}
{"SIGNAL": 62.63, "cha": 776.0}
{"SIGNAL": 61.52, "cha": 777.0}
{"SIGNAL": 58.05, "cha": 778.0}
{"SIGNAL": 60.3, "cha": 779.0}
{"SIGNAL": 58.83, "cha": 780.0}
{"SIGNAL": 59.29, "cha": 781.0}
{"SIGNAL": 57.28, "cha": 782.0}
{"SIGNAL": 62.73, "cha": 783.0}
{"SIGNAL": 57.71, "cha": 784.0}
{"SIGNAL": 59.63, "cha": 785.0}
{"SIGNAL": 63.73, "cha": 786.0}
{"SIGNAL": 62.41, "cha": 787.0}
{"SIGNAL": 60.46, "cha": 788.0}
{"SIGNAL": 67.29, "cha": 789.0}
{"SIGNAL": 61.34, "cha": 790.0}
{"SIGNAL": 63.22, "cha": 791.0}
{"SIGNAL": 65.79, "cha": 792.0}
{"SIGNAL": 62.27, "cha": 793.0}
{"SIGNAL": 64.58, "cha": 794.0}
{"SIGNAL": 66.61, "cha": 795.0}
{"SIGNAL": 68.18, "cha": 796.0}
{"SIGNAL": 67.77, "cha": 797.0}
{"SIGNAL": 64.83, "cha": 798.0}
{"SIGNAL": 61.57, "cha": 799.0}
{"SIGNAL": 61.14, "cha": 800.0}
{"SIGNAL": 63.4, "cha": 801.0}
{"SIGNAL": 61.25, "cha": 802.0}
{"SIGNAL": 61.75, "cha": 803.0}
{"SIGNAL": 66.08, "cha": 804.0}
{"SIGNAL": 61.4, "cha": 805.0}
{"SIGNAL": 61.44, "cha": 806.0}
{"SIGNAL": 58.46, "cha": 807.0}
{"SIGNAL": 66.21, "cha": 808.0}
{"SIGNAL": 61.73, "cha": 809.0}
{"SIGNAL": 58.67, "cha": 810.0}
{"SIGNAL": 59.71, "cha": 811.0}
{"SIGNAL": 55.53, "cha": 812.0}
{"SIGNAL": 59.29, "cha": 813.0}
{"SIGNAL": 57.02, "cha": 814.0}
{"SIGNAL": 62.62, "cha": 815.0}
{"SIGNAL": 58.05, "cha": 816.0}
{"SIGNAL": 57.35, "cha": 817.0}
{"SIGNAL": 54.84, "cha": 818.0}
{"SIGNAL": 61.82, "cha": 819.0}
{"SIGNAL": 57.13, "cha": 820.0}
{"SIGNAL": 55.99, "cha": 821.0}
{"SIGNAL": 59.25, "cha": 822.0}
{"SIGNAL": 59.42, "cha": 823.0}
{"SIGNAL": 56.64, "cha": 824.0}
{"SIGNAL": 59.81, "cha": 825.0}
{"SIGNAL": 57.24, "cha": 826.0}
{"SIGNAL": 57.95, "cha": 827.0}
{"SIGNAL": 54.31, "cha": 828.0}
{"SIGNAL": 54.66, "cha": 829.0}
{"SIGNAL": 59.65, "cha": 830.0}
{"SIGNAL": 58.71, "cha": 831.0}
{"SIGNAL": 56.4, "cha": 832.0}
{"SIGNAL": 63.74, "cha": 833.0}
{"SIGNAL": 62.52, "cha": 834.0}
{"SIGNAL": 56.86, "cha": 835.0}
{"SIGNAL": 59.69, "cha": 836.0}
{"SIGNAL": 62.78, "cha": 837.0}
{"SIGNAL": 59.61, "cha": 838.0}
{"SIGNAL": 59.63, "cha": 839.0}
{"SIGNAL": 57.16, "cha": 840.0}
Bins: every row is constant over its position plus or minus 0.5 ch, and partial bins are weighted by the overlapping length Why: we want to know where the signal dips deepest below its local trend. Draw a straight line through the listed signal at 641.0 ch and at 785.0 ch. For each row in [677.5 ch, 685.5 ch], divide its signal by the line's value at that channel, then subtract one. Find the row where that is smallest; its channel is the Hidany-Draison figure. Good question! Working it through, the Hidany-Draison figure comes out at 678.0 ch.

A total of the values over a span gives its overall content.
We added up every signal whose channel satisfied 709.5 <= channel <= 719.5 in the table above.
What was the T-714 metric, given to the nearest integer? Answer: 676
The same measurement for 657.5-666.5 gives 492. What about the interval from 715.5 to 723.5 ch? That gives 544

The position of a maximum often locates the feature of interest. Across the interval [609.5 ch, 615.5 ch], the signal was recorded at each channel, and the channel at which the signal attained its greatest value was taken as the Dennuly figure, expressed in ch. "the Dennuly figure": 611.0 ch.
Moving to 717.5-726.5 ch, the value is 724.0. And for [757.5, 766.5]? 760.0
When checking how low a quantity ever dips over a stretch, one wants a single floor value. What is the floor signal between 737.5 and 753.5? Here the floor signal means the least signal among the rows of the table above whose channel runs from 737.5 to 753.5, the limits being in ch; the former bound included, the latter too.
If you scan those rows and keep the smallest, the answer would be 68.57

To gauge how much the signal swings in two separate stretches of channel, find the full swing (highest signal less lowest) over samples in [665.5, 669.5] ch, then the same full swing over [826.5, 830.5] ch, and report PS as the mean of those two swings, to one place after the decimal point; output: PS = 4.0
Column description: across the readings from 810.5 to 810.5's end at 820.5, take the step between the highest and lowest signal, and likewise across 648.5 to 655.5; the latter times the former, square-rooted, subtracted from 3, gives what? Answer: -8.6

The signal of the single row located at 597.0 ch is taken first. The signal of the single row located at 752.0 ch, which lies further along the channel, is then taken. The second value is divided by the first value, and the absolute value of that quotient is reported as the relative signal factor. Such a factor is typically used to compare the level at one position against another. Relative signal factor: 1.48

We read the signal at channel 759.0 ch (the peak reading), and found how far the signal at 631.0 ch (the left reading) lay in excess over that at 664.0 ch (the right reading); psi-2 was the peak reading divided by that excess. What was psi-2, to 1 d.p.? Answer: -24.8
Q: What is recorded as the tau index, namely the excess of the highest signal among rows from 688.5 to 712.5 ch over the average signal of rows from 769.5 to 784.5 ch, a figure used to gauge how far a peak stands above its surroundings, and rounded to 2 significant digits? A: 22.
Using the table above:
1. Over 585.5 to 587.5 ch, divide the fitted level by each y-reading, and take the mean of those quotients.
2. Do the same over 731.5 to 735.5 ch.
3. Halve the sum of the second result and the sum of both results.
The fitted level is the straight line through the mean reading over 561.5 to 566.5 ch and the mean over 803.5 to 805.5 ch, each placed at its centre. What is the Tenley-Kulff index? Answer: 1.28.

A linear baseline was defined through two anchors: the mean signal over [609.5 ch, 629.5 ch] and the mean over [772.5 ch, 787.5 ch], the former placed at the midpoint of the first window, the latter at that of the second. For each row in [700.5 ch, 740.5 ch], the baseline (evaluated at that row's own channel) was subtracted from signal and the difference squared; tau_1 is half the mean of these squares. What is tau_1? 127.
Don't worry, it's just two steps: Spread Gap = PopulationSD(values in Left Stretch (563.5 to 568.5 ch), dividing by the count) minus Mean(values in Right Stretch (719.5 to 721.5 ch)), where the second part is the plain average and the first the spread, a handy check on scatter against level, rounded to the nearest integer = -68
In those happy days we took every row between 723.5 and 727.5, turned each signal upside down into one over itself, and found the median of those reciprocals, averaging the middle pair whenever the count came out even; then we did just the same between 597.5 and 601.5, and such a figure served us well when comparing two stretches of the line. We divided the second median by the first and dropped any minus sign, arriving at 1.50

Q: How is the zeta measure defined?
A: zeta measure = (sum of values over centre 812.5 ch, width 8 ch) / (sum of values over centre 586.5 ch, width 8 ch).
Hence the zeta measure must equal 1.3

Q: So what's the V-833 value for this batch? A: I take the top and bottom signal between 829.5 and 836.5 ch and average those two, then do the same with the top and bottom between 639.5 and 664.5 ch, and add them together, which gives 98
